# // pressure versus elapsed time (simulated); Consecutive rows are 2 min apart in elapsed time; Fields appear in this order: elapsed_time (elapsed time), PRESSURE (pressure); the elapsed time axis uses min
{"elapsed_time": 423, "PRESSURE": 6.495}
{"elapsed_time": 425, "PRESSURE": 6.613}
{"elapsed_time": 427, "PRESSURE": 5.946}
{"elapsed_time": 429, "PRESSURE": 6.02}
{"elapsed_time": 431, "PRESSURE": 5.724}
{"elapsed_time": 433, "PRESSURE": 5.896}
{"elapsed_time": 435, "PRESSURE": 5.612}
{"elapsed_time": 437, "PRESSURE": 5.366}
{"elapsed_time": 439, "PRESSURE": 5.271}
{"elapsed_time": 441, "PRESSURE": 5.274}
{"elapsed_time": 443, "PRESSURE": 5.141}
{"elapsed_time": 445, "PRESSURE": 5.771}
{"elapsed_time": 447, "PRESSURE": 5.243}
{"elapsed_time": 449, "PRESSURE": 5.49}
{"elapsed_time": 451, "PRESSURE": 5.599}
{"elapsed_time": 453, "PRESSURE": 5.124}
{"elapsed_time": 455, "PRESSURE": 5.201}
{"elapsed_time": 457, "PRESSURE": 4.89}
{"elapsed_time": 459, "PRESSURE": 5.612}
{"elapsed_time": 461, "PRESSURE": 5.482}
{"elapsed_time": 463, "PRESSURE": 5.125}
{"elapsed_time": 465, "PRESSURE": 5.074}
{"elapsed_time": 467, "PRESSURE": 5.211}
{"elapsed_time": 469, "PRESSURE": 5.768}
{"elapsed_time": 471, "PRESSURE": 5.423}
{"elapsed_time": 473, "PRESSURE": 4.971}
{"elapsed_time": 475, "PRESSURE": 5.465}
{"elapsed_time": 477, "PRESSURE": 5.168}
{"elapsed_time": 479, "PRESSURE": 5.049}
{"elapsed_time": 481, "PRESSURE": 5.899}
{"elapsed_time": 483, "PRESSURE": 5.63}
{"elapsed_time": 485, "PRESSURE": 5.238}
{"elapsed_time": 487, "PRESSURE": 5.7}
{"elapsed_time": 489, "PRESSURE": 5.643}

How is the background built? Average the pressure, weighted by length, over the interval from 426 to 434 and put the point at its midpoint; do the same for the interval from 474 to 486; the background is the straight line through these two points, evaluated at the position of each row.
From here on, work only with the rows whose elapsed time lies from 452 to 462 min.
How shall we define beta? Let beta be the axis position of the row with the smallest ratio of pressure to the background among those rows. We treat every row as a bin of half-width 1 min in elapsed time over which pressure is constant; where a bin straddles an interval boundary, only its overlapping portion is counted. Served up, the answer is 457 min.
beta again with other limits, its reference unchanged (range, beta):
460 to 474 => 473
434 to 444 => 443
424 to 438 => 437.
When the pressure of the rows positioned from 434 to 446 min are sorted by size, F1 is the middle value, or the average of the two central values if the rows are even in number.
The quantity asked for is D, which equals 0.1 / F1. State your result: 0.0188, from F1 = 5.3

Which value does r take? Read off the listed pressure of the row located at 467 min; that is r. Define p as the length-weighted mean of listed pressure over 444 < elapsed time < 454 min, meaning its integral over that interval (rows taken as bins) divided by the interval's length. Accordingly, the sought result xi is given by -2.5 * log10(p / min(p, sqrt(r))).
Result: -0.94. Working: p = 5.45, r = 5.211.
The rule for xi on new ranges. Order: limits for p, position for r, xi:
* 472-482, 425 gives -0.79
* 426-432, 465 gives -1.04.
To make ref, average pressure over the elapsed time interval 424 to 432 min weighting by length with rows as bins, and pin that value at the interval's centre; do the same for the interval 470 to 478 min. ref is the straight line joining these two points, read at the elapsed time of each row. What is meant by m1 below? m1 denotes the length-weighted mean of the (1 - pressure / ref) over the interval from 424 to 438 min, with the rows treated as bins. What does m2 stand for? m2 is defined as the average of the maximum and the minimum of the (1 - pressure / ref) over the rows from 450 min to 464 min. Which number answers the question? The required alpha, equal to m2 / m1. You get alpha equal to 2.2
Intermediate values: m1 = 0.024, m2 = 0.05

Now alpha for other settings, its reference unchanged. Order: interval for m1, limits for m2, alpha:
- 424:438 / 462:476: -0.3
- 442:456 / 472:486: -0.8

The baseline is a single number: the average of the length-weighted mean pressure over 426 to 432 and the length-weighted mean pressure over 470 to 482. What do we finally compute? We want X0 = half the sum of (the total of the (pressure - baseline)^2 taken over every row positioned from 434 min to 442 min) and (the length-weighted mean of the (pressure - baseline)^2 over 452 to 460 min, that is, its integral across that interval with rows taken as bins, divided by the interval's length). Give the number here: 0.26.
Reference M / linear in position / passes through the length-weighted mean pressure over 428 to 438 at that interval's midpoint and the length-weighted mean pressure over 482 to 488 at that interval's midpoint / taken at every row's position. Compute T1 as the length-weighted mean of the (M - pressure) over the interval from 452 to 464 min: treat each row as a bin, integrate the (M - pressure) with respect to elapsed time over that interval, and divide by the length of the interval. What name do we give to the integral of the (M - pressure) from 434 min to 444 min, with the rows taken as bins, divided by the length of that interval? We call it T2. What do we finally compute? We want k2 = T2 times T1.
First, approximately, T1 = 0.39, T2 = 0.4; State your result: 0.14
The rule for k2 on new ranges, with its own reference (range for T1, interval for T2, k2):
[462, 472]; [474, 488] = 0.02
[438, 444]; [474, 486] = 0.06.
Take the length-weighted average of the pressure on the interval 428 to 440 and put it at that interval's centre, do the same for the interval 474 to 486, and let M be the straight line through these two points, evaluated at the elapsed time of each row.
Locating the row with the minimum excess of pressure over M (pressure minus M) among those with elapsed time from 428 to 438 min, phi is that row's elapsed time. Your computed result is 437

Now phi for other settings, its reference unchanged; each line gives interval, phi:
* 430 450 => 443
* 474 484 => 479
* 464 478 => 473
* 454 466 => 457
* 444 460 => 457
